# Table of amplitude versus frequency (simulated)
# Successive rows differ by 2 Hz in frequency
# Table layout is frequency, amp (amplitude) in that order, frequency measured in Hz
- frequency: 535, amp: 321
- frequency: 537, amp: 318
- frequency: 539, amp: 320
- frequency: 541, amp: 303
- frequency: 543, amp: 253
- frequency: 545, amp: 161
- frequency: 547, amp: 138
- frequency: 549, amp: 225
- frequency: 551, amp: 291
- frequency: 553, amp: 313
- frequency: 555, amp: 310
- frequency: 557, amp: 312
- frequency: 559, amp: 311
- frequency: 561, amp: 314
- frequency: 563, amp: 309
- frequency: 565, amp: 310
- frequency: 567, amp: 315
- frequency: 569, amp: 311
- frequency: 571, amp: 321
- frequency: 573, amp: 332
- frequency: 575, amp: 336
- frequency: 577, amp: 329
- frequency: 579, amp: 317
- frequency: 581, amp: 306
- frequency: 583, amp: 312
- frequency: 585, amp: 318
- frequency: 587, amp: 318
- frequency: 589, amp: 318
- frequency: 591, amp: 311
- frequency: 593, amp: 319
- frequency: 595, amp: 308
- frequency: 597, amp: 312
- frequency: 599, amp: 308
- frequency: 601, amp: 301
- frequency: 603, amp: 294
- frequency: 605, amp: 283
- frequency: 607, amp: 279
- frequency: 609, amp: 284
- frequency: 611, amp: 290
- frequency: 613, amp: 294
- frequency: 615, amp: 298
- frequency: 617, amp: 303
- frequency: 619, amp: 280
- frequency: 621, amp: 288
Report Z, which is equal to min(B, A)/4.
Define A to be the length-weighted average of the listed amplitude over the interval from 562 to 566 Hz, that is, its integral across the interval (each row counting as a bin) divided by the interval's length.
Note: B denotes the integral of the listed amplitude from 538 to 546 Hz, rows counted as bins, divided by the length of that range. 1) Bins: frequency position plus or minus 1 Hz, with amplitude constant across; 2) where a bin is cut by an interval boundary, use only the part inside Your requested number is 64.8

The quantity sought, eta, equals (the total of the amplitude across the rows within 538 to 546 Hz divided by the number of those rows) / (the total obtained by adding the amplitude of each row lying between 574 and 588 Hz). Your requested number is 0.12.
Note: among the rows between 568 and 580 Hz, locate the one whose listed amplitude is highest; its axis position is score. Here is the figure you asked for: 575 Hz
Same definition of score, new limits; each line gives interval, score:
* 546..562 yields 561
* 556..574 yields 573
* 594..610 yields 597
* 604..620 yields 617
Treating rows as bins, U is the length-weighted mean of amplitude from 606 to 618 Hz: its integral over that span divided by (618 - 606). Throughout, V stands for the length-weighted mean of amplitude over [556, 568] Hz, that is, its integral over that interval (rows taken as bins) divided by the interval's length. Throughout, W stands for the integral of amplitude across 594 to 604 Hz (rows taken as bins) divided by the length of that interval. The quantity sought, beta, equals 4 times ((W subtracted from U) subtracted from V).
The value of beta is 1300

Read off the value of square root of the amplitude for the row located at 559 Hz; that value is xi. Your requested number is 17.64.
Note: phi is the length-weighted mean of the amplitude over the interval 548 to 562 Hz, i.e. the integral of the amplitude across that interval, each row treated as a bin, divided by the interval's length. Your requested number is 297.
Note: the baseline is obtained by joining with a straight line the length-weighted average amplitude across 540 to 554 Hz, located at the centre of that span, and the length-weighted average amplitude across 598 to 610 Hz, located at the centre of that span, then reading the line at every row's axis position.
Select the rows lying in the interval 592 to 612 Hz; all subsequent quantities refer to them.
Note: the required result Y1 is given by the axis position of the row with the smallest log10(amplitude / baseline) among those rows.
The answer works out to 607 Hz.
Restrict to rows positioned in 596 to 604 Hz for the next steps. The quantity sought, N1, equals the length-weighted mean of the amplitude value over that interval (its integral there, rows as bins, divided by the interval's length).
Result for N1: 304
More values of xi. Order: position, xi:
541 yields 17.41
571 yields 17.92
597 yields 17.66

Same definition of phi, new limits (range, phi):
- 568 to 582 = 322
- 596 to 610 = 294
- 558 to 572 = 313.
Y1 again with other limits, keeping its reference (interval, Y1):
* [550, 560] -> 551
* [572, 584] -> 581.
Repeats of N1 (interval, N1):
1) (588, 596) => 314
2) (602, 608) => 285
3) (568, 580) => 324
